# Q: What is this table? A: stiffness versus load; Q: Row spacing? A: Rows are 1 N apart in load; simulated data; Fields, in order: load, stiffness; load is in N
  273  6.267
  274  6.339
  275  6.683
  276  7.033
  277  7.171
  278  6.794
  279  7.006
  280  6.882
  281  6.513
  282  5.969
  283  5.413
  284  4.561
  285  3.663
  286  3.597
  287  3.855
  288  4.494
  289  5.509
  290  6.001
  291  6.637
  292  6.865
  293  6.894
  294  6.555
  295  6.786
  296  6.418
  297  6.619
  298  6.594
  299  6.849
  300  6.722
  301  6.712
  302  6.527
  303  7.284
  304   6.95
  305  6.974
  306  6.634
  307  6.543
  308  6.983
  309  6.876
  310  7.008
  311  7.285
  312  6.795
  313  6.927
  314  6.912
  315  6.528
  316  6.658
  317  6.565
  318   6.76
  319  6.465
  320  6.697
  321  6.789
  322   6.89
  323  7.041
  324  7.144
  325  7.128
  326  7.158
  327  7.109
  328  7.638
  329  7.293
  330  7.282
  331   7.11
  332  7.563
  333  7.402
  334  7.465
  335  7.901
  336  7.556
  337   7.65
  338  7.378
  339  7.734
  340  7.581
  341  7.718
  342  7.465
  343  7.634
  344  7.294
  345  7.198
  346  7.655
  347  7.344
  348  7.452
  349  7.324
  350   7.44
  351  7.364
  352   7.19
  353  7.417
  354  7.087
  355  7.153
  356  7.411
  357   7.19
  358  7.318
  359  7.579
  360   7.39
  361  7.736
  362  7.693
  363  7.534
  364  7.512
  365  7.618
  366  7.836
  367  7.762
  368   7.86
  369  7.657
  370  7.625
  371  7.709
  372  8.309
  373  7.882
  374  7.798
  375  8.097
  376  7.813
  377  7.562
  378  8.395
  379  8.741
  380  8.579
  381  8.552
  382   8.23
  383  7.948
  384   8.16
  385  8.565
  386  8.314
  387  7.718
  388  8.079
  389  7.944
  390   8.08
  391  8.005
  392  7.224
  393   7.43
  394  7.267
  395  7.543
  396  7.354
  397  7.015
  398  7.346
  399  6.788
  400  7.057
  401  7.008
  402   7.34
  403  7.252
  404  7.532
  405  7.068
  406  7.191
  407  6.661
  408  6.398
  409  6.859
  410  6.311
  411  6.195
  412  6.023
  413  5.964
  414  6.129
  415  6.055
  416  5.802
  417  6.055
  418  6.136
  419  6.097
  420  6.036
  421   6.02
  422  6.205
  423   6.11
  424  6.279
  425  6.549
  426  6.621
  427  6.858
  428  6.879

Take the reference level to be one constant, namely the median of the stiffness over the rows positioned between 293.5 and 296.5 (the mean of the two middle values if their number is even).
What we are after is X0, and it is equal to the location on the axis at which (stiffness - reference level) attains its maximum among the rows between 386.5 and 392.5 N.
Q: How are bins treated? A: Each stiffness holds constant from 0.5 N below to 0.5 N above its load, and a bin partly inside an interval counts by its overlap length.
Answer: 390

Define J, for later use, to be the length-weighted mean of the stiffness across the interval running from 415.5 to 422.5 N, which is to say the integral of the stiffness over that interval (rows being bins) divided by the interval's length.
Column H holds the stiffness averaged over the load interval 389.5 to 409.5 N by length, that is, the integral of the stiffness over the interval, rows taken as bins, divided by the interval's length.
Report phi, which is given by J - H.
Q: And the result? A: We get -1.2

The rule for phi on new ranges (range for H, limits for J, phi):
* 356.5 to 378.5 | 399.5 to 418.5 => -1.1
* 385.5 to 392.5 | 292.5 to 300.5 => -1.2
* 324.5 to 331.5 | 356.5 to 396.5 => 0.6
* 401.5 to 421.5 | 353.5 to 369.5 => 1.1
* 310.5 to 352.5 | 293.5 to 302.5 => -0.6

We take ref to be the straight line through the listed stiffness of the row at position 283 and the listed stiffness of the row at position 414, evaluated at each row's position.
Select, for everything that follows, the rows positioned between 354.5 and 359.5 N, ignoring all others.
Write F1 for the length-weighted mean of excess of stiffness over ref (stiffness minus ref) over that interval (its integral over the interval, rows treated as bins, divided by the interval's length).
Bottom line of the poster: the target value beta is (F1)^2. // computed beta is 2.3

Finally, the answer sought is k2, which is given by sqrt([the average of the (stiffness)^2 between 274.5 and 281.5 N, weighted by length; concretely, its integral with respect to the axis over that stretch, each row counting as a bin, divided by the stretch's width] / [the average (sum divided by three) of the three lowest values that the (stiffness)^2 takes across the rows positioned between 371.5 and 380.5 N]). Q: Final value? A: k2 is 0.89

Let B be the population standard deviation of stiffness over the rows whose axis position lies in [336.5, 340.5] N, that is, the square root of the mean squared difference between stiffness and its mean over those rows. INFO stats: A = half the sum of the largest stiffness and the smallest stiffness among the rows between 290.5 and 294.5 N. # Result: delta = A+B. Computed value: 6.9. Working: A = 6.7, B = 0.13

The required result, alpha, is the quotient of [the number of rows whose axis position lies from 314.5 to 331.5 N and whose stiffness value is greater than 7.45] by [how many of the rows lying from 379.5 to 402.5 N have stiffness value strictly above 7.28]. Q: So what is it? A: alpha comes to 0.06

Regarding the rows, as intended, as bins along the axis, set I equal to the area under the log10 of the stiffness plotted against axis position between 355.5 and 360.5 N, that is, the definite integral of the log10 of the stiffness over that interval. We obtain 4.3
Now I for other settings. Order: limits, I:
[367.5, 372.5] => 4.5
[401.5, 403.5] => 1.7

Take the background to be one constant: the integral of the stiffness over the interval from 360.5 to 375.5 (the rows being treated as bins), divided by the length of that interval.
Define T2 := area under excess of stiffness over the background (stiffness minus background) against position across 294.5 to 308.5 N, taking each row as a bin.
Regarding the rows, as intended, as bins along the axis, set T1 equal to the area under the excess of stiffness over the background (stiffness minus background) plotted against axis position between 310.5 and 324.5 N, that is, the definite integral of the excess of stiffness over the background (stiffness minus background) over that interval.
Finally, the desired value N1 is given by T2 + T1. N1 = -28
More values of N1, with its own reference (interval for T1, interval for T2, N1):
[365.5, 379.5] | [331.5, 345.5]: -1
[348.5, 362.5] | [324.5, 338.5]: -11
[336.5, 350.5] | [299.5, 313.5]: -17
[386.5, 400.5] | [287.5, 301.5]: -23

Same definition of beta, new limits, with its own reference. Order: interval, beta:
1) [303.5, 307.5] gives 1.5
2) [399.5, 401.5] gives 1.0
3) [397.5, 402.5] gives 1.1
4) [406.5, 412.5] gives 0.1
